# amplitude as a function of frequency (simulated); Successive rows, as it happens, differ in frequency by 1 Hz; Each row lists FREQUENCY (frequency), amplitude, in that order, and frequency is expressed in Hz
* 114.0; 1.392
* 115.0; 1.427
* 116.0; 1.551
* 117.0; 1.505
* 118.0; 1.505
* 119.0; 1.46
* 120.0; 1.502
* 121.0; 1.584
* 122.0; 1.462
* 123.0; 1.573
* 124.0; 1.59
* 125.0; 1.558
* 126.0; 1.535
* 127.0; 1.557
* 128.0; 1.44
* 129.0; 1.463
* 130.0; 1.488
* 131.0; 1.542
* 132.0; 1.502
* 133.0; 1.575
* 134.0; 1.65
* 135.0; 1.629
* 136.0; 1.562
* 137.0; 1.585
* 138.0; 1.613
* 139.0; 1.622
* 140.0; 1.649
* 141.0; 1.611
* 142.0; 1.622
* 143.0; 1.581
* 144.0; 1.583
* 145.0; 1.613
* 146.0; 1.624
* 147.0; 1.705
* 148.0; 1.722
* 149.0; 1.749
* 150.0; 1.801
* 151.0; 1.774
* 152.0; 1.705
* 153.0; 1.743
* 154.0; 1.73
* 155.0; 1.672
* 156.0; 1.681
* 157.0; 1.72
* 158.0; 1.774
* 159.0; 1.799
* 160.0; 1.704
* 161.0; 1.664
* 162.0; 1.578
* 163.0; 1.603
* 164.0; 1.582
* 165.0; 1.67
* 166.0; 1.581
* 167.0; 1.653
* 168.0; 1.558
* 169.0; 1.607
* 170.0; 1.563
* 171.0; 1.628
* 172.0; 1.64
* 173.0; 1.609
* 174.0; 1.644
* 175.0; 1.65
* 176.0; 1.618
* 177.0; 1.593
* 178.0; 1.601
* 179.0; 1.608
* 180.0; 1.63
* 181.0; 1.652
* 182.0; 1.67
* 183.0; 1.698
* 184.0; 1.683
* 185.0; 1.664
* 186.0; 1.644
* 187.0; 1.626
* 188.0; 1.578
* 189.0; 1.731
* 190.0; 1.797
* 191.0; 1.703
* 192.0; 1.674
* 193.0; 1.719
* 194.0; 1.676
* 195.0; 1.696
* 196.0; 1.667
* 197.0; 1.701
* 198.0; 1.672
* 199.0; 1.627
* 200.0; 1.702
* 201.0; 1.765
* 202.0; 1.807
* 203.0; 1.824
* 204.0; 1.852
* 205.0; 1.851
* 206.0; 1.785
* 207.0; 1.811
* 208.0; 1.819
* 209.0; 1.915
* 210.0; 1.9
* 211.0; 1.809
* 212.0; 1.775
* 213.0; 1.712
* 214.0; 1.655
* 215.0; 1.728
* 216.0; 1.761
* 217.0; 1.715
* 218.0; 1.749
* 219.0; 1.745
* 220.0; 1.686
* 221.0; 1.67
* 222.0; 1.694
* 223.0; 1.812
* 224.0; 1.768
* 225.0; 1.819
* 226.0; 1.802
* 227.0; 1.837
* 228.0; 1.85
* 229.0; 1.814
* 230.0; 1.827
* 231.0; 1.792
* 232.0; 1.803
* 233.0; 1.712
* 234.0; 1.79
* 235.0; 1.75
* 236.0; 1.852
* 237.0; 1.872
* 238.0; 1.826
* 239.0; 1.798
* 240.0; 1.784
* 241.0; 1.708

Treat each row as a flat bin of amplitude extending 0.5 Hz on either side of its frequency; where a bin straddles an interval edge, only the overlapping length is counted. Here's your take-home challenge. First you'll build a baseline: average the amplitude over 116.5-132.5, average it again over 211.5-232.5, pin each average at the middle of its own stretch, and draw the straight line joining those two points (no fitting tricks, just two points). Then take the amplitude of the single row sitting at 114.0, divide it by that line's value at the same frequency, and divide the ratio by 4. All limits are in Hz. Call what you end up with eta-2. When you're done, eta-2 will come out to 0.2335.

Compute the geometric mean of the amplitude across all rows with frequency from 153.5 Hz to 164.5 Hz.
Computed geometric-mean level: 1.68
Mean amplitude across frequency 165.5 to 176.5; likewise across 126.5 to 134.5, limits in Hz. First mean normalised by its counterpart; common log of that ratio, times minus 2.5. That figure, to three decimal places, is -0.060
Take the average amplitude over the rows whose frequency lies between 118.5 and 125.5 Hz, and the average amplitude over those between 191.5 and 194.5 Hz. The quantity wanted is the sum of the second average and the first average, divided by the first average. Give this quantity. 2.10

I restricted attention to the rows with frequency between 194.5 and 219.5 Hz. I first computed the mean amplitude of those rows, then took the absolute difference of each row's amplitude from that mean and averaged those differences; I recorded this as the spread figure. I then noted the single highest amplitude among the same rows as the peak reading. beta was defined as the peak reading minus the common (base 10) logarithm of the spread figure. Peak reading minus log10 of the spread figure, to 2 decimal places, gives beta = 3.12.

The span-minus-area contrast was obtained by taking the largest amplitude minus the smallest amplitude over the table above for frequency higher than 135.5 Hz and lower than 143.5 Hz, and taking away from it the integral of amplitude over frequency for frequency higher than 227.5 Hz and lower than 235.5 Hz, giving -14.3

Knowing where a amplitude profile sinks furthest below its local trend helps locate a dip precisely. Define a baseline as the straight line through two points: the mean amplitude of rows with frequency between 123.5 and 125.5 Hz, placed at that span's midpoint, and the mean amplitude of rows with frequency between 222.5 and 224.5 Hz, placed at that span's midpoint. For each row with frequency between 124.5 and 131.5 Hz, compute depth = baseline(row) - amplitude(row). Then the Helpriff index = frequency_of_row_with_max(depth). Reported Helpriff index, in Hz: 128.0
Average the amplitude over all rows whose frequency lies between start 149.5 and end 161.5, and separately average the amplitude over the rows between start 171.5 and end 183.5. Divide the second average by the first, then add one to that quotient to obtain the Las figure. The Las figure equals 1.94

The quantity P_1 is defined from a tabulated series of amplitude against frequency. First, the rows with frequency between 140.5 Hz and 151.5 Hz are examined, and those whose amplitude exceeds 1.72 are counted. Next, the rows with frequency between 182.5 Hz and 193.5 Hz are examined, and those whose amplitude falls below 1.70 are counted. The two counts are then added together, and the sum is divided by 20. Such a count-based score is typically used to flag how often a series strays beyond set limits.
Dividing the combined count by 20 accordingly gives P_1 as 0.55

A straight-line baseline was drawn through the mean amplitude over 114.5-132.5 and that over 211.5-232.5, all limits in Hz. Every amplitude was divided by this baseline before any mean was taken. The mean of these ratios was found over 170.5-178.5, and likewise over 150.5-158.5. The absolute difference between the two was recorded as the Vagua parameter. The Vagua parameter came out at 0.10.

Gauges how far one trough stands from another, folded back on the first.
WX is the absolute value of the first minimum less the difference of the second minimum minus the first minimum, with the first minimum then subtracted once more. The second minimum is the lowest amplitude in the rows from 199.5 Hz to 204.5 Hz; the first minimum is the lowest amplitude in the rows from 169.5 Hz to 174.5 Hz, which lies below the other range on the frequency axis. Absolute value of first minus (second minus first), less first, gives -0.14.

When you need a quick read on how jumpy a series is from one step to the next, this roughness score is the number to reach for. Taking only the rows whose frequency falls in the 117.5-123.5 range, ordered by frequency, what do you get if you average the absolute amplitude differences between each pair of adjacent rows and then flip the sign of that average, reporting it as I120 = -0.08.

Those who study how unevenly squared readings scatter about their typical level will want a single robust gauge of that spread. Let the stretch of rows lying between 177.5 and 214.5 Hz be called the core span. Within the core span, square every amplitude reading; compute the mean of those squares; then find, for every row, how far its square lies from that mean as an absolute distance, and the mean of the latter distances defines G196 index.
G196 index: 0.25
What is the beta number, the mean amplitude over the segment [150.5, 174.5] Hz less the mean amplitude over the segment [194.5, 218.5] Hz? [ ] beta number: -0.10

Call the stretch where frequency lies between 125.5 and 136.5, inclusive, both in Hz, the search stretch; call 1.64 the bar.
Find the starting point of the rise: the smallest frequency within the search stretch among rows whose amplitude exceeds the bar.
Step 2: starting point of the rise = 134.0 Hz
